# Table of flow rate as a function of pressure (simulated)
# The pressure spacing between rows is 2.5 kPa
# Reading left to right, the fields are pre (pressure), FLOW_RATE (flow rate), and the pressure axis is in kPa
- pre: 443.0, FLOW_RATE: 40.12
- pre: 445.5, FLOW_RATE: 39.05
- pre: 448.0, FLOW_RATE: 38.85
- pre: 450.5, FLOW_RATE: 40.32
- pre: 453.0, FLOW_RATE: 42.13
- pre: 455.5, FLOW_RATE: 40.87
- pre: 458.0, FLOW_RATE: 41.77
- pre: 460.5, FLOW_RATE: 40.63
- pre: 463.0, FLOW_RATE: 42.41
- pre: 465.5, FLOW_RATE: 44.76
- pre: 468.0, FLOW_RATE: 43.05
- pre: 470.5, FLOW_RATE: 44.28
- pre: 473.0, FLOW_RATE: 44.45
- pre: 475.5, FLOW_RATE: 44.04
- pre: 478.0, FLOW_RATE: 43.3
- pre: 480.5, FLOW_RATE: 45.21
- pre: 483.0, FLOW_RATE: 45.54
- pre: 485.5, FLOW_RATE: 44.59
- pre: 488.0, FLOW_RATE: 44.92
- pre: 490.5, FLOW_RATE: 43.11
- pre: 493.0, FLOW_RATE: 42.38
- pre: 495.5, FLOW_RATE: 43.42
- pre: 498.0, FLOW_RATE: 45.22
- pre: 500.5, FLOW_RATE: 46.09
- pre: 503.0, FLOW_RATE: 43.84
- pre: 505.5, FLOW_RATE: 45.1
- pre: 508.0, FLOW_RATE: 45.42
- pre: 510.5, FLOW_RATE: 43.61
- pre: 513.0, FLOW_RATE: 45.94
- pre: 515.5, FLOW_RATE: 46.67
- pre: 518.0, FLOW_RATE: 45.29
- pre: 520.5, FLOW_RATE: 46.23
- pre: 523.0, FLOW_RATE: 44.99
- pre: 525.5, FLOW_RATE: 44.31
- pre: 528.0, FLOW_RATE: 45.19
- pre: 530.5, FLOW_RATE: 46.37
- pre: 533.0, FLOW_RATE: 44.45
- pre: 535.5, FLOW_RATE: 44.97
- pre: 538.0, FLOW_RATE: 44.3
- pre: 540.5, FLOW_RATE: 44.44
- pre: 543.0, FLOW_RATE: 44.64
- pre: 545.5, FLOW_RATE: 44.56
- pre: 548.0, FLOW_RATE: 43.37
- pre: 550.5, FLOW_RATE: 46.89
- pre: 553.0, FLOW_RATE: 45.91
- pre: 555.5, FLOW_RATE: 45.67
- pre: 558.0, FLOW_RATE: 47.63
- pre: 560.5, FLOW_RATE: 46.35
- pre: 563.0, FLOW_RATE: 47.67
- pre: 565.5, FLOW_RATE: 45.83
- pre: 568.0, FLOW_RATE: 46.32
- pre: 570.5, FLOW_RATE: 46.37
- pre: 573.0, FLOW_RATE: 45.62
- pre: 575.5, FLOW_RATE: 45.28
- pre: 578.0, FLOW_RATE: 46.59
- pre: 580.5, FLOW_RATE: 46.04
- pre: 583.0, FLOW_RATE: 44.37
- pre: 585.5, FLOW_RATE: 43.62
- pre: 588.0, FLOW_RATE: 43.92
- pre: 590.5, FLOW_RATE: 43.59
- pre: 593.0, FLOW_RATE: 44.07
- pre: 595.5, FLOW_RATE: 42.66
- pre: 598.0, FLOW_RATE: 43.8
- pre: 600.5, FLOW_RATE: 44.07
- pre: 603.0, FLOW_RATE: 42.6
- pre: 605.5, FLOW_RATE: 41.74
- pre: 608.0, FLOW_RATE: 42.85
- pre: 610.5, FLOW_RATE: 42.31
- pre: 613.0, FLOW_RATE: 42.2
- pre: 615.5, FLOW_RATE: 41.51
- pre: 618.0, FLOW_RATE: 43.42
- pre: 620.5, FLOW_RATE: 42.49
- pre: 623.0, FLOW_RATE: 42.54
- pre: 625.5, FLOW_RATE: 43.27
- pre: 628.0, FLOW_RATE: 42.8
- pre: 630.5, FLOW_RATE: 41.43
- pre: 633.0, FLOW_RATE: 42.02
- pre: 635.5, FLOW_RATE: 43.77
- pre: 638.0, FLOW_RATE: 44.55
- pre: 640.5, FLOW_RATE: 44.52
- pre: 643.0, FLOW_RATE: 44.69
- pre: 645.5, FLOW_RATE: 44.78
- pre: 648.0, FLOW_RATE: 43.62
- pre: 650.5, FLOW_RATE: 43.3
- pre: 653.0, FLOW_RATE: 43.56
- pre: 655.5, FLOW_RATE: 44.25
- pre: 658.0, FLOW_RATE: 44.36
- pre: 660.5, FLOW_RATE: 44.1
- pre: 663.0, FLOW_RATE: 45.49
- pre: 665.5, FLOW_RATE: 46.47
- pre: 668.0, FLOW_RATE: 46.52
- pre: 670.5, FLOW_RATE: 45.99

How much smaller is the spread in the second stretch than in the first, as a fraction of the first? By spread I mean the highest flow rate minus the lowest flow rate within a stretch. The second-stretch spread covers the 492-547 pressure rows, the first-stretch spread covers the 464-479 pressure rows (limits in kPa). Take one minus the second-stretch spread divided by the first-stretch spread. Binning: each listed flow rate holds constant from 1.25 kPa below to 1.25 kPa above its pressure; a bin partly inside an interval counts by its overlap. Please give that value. -1.5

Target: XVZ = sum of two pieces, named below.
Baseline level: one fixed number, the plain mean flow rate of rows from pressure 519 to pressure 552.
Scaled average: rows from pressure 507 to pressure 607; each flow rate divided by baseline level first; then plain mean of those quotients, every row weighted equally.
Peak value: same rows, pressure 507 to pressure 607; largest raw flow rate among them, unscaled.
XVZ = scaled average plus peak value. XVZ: 48.7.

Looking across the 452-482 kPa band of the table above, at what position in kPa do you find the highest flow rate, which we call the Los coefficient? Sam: 480.5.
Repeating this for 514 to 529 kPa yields 515.5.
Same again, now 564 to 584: 578.0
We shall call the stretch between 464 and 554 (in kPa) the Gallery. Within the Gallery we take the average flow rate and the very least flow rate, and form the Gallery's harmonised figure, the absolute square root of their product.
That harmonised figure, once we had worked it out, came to 43.5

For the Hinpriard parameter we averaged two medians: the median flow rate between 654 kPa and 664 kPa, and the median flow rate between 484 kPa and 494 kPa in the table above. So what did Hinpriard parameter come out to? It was 44.1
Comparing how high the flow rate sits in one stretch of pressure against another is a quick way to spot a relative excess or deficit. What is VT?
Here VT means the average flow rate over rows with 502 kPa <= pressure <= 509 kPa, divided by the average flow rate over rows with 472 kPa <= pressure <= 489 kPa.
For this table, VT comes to 1.005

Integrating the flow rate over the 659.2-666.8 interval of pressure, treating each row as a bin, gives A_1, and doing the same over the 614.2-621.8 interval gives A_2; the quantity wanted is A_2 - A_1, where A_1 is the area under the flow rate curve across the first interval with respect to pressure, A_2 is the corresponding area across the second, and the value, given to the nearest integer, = -22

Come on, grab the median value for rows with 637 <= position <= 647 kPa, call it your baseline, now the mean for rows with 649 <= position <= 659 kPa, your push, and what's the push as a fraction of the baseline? 0.983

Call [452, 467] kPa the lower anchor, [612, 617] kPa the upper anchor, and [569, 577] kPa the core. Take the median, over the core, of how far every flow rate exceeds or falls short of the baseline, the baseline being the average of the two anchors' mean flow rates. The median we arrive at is 3.6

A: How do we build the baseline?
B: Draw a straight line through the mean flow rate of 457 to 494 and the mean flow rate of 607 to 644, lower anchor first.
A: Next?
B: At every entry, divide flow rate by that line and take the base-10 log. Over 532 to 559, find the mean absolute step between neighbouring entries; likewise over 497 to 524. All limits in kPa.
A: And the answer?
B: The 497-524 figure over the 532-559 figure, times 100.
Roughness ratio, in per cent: 139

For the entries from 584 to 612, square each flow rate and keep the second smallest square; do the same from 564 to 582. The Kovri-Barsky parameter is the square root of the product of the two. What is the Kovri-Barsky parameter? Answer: 1930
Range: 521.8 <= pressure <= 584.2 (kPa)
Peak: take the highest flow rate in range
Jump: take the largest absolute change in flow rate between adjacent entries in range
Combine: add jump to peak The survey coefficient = 51.2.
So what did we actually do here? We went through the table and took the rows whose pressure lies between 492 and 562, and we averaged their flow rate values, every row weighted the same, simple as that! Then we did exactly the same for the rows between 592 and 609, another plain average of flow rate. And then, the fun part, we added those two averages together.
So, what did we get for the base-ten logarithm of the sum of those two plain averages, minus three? -1.05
